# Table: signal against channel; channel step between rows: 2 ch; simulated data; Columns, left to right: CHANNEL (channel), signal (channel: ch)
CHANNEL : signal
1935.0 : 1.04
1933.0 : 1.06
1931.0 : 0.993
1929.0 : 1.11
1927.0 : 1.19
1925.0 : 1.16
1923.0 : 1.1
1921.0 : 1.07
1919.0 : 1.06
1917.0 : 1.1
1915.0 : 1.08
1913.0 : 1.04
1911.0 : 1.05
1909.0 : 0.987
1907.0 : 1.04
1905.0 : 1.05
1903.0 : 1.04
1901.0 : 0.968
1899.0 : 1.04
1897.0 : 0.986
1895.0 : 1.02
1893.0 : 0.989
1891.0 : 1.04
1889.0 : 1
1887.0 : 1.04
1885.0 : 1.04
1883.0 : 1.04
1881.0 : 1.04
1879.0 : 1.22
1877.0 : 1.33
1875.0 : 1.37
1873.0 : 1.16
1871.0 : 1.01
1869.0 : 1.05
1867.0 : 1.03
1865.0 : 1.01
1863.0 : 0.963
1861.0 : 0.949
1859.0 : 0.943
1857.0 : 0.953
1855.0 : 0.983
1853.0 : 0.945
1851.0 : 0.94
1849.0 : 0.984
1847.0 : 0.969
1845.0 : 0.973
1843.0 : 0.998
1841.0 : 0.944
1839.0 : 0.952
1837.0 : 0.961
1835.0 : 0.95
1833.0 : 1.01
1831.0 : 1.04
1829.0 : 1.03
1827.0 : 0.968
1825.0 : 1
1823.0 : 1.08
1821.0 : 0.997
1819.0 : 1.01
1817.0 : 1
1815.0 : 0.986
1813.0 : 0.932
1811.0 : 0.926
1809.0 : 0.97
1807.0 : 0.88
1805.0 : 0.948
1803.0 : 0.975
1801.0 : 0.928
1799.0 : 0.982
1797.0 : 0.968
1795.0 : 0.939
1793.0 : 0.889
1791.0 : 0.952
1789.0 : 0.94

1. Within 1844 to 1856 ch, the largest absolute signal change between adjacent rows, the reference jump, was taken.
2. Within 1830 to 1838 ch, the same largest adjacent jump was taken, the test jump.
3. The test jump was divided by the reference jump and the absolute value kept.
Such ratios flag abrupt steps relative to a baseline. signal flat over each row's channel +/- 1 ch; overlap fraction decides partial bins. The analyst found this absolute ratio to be 1.4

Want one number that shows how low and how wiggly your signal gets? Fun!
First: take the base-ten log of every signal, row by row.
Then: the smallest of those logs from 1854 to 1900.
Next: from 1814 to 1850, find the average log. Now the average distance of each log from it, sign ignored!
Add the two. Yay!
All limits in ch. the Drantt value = -0.014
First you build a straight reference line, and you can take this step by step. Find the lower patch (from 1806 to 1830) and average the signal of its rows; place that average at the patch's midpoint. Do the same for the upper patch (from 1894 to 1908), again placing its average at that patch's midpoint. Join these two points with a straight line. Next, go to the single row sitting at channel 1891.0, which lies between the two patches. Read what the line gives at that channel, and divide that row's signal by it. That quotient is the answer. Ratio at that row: 1.02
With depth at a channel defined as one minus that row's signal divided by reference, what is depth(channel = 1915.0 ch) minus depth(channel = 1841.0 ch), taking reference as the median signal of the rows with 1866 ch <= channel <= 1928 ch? -0.13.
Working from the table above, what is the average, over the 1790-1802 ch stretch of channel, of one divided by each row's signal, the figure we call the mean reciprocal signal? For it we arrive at 1.06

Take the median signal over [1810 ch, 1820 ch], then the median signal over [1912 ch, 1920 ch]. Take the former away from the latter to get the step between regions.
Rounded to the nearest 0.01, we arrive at 0.08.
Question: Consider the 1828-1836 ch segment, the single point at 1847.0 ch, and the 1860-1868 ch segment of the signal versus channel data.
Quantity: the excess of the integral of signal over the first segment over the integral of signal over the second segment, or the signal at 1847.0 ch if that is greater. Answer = 0.97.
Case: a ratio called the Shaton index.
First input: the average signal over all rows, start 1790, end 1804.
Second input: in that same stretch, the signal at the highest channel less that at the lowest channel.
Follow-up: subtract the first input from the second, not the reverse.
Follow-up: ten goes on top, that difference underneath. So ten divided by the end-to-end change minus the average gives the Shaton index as -10.8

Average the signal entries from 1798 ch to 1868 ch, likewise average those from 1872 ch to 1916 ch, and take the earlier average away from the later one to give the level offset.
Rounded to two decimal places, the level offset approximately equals 0.10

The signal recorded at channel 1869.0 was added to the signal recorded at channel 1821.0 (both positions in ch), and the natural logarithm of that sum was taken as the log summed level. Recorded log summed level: 0.72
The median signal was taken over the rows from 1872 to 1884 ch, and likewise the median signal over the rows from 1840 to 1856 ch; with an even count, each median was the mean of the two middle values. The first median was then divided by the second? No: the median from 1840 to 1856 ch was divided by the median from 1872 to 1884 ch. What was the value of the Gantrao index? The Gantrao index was 0.816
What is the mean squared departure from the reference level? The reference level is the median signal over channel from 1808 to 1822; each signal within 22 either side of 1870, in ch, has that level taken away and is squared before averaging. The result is 0.017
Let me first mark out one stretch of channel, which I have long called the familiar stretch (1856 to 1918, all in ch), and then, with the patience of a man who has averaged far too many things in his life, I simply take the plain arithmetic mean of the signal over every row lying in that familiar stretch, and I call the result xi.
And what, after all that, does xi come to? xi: 1.05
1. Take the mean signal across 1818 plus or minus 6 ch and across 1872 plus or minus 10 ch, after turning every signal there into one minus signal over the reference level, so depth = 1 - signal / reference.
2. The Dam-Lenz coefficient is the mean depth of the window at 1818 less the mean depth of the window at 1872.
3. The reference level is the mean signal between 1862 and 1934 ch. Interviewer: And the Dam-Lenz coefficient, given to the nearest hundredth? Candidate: 0.11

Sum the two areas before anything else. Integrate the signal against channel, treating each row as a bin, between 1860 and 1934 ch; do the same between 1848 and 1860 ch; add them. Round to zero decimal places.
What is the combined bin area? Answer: 90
